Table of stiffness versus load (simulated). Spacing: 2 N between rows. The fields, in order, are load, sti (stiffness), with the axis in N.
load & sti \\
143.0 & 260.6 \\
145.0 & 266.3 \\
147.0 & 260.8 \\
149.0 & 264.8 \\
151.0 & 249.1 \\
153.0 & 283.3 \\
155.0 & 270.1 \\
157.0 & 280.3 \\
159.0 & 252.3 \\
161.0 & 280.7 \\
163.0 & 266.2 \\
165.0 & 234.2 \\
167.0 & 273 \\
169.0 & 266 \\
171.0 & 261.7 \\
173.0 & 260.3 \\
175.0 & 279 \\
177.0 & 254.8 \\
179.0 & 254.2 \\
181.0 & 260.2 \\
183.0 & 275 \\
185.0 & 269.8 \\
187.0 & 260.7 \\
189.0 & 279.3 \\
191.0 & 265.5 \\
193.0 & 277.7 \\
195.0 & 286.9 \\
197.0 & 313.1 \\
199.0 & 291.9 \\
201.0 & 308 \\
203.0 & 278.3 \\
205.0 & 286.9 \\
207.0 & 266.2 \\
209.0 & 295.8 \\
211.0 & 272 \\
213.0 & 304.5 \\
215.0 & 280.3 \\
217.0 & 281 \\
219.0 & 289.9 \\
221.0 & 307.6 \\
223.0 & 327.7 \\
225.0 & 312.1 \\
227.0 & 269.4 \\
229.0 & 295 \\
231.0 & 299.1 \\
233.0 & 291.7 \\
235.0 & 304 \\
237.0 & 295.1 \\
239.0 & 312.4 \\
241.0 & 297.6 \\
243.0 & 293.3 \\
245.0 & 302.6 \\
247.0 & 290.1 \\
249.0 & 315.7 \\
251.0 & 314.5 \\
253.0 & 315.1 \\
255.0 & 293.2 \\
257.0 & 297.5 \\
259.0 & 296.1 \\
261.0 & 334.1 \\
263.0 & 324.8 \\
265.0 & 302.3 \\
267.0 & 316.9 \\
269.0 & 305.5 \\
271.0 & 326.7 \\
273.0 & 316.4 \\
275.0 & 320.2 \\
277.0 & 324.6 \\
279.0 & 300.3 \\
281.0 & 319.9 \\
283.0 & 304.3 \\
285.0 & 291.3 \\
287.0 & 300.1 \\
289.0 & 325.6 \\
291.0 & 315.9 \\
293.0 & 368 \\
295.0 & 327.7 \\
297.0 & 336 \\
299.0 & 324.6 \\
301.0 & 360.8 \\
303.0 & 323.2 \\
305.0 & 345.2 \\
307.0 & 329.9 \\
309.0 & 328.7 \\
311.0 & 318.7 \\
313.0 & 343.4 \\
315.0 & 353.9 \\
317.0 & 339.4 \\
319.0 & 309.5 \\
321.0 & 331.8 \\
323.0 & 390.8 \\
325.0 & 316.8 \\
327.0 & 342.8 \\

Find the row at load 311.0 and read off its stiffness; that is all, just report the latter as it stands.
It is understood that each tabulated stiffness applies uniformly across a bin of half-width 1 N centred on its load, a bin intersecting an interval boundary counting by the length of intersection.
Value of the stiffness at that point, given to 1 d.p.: 318.7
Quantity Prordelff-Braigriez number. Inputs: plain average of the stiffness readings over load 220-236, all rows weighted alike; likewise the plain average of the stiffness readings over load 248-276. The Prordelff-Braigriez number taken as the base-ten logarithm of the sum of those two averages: 2.788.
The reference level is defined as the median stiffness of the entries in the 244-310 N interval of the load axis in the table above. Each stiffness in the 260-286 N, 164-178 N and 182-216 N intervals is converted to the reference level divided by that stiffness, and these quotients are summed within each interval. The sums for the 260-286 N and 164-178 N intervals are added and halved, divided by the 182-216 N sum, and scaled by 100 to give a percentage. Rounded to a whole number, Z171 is 57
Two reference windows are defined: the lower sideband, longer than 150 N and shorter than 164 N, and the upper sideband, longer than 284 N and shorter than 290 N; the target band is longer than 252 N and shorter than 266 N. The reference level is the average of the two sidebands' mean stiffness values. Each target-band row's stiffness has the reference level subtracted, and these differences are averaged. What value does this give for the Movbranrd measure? 22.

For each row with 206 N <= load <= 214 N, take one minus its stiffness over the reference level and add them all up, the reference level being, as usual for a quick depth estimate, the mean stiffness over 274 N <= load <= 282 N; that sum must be 0.40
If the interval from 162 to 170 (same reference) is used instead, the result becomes 0.71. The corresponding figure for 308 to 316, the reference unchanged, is -0.25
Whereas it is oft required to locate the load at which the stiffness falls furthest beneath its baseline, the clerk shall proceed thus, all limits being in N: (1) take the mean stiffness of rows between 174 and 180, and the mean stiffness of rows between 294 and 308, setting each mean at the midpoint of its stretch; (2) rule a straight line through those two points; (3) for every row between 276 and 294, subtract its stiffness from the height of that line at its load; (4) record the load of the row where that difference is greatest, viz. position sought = 285.0 N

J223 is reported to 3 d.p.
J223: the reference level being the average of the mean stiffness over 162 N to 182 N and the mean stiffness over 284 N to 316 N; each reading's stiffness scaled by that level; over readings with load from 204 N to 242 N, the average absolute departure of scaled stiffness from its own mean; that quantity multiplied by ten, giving 0.411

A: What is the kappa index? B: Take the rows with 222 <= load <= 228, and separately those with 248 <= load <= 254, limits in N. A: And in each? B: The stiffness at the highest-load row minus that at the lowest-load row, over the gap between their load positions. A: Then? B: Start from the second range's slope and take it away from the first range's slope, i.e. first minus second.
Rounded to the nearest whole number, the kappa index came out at -14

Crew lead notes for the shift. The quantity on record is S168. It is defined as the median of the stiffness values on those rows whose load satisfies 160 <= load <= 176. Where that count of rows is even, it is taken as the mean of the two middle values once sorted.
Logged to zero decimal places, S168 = 266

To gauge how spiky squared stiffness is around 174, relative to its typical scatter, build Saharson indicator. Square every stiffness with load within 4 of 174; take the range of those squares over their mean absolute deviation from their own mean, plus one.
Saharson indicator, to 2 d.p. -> 4.19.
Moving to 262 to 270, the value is 3.66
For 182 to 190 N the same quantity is 4.12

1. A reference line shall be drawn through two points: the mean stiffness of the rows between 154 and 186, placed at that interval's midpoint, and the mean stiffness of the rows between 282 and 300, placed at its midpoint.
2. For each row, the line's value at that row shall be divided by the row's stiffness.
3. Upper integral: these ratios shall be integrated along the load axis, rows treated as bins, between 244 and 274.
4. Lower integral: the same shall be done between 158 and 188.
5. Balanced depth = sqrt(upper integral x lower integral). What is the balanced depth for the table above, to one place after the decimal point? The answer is 30.0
